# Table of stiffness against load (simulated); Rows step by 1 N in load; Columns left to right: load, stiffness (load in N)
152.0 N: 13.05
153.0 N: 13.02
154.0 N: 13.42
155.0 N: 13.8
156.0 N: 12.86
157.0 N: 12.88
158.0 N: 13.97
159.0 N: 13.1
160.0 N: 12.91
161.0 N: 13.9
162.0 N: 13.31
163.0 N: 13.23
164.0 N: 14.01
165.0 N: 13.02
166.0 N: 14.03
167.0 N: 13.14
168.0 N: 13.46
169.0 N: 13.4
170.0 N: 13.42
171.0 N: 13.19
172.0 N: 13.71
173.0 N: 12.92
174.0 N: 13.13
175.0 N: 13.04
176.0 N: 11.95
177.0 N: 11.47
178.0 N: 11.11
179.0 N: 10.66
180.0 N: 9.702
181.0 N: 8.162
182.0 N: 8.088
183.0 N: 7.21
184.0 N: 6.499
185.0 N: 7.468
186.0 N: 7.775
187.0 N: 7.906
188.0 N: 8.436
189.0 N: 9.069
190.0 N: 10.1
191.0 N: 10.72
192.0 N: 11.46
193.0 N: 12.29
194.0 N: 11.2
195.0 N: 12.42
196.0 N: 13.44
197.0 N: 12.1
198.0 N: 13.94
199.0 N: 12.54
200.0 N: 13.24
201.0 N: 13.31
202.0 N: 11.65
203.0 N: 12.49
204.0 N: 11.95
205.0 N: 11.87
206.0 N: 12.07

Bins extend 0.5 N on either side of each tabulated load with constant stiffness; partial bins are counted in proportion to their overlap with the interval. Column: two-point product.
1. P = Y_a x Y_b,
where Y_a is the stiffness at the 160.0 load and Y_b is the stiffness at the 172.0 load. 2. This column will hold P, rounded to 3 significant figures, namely 177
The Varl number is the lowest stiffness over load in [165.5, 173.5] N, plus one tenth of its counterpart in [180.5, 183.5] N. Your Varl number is 13.6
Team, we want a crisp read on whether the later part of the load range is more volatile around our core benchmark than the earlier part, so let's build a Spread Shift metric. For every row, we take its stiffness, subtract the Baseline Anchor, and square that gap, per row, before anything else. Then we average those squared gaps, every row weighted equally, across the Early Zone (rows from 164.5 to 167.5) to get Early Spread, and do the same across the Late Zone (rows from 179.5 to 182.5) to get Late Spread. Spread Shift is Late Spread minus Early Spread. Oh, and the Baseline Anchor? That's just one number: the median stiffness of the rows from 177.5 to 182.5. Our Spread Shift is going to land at -12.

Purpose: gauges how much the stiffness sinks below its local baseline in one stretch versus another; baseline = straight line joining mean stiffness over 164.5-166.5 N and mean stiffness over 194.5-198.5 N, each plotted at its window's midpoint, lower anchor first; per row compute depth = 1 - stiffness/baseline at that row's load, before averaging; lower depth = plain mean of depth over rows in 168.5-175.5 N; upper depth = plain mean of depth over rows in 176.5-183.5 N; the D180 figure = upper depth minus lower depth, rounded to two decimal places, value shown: 0.27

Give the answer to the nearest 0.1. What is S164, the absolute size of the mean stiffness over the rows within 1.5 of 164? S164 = 13.4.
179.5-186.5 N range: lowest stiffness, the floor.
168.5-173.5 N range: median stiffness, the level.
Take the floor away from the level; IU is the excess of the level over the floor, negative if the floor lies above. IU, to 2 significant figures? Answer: 6.9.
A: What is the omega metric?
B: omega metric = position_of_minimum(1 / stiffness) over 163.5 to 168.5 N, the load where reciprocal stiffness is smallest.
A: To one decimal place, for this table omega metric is 166.0 N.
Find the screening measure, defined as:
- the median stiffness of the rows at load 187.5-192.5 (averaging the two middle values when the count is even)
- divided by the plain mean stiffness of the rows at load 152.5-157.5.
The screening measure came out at 0.77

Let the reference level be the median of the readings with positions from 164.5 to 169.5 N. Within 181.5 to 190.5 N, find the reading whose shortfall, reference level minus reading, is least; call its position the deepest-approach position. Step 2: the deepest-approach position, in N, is 190.0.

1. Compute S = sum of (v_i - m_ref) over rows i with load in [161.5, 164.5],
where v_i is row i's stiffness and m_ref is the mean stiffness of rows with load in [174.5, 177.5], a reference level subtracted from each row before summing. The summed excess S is 4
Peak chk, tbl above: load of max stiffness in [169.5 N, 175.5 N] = 172.0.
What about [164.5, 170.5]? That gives 166.0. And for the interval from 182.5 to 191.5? 191.0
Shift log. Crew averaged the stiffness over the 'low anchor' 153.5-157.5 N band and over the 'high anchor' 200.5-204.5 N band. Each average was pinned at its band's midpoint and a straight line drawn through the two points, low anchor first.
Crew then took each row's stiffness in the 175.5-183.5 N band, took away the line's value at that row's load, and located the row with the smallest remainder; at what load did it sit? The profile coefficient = 183.0 N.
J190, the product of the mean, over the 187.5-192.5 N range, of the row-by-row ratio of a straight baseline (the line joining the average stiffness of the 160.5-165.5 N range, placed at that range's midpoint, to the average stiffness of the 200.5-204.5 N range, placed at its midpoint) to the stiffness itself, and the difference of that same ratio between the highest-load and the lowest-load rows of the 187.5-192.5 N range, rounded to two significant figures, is -0.53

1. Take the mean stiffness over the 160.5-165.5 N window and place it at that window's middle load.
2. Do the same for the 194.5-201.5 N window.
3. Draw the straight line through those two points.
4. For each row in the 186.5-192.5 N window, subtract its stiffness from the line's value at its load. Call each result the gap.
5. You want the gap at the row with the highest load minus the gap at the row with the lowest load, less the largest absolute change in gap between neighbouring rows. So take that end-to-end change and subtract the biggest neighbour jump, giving -5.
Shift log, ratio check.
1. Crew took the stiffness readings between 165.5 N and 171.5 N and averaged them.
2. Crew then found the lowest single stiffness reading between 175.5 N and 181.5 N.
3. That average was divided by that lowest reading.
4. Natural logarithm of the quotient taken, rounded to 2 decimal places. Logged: 0.50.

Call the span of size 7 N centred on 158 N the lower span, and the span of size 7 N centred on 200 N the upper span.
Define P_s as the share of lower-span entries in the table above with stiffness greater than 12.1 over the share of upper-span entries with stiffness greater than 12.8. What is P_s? 2.3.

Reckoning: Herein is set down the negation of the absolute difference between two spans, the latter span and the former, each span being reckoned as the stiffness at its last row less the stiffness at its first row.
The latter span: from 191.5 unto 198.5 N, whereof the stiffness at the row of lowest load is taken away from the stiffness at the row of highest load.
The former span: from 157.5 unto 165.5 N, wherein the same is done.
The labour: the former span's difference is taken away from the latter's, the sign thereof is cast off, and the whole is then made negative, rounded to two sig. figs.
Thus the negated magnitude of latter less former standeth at -3.4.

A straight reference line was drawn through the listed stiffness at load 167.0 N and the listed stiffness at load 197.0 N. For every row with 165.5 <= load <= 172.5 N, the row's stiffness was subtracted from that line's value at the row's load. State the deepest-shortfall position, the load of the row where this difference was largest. 167.0 N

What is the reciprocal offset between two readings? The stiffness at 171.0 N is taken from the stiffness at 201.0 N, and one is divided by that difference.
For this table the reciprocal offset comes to 8.3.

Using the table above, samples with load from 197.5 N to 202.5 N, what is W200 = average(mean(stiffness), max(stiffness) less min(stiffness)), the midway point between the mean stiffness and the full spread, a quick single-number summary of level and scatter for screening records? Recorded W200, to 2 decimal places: 7.61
